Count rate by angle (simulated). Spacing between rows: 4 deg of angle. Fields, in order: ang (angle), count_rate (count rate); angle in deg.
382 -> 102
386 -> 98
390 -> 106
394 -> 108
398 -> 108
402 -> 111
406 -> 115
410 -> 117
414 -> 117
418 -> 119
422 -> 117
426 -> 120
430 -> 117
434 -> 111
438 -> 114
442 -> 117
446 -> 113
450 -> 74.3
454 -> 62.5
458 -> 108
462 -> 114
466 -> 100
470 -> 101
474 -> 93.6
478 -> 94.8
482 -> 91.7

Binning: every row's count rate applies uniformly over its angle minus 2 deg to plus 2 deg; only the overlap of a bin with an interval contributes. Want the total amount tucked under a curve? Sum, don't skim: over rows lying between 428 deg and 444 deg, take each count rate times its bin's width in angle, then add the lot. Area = 1836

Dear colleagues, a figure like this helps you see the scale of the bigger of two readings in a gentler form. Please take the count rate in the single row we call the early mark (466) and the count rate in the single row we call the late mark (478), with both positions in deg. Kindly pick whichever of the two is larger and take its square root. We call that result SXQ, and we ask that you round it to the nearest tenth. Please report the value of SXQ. 10.0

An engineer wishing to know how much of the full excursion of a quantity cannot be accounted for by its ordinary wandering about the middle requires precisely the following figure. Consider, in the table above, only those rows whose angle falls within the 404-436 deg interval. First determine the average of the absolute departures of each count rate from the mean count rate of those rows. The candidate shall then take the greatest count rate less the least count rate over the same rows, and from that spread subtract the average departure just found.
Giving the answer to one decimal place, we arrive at 7.2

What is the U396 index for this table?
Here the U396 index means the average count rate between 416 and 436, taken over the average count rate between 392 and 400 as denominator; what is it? 1.08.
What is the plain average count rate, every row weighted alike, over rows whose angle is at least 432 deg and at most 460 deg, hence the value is 100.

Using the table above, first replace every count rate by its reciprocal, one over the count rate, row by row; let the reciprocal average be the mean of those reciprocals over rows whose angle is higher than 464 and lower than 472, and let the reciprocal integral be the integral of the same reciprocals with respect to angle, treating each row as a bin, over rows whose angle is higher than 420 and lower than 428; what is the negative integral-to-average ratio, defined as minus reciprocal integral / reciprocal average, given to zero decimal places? -7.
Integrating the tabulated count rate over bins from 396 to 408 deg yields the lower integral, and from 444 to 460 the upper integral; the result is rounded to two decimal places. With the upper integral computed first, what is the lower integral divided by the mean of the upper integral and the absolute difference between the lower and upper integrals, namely 1.75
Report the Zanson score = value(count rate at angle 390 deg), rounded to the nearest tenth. 106.0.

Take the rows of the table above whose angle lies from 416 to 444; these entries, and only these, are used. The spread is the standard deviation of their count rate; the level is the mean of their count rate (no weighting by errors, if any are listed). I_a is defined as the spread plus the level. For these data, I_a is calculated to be 119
